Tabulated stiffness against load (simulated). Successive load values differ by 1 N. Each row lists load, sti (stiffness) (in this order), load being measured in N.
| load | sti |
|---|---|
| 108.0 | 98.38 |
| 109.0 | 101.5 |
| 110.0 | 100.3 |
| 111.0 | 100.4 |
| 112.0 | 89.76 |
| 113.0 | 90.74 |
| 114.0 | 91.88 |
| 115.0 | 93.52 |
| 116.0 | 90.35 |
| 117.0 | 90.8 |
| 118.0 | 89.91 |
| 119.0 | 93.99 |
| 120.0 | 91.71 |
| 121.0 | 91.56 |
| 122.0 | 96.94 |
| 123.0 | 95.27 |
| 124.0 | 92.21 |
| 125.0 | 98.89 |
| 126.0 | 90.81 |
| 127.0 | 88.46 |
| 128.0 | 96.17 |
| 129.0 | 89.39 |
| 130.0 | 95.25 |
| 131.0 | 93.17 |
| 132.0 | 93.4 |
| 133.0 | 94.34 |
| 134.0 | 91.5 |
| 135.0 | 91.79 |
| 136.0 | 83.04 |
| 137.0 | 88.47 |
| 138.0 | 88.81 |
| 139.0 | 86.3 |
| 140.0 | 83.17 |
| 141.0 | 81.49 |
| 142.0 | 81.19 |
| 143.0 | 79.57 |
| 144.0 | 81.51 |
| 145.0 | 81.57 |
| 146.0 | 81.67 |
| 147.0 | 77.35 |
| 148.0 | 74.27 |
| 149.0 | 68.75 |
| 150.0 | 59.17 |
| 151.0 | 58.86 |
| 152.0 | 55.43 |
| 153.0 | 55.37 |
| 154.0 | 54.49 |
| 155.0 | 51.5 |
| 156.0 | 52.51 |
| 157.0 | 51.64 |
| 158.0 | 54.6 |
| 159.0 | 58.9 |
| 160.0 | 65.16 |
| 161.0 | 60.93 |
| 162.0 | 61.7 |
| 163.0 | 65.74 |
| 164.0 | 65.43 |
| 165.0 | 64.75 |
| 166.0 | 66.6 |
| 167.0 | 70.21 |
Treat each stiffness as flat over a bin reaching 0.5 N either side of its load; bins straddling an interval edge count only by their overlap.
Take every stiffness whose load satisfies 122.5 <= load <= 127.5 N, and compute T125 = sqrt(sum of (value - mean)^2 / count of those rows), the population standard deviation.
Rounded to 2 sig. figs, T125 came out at 3.6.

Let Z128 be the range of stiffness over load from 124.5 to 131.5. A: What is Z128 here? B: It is 10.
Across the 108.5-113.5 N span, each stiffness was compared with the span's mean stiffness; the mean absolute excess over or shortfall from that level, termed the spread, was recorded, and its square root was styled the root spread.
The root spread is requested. 2.2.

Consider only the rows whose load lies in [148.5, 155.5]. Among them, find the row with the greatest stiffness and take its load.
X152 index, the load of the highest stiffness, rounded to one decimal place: 149.0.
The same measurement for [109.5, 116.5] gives 111.0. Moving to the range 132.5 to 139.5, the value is 133.0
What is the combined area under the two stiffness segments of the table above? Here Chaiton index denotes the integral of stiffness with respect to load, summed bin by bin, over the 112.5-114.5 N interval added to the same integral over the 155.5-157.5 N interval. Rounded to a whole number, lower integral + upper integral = 287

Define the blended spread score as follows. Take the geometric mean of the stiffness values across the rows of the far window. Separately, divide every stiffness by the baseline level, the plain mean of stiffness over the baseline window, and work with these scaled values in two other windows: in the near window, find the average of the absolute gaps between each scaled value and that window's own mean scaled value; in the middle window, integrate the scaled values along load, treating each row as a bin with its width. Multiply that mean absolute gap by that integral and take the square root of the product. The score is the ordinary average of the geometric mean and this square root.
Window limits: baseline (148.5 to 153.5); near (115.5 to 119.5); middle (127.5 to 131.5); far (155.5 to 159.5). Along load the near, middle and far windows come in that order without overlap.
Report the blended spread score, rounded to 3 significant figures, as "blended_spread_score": 27.4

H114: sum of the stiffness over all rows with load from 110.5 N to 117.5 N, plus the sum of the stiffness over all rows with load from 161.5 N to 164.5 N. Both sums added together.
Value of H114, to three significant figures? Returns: 840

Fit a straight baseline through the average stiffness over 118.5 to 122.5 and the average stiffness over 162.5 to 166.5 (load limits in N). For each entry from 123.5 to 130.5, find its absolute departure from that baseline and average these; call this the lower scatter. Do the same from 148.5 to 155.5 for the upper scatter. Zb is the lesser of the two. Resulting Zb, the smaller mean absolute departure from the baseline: 3.9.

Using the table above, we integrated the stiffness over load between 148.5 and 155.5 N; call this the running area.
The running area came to 404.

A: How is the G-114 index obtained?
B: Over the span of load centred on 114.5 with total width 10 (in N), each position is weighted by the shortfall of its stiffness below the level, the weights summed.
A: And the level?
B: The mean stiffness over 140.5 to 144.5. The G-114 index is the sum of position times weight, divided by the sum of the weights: 114.0 N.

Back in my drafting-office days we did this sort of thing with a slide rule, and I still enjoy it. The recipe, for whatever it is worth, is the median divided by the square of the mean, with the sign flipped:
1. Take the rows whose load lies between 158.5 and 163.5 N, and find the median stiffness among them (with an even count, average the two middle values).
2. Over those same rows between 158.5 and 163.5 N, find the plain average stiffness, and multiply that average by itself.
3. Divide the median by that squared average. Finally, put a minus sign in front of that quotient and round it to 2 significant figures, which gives -0.016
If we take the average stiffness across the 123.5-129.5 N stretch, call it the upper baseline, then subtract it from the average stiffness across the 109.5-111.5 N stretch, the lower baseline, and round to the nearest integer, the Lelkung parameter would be 8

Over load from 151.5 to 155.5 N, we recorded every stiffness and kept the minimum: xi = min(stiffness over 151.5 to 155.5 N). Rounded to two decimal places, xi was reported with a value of 51.50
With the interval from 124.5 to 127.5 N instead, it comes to 88.46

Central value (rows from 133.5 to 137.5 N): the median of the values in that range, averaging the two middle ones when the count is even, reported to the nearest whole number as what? 90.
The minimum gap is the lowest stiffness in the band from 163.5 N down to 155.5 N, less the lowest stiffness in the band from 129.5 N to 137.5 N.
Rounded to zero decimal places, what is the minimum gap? -31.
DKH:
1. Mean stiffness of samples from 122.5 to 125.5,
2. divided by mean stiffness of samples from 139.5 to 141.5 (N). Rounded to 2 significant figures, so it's 1.2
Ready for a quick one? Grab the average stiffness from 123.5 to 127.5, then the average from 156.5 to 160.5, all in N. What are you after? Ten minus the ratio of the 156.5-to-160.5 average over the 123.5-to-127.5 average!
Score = 9.38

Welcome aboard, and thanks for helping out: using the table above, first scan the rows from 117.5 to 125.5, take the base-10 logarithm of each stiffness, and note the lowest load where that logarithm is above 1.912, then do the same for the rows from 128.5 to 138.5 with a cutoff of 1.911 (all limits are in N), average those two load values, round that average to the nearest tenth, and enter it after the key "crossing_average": 123.5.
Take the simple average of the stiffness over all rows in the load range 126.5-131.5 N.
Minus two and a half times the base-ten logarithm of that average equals -4.92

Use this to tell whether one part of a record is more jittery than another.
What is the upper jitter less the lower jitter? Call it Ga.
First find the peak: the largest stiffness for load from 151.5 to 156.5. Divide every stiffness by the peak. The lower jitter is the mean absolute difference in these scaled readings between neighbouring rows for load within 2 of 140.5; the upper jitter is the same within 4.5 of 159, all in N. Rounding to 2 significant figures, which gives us 0.024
